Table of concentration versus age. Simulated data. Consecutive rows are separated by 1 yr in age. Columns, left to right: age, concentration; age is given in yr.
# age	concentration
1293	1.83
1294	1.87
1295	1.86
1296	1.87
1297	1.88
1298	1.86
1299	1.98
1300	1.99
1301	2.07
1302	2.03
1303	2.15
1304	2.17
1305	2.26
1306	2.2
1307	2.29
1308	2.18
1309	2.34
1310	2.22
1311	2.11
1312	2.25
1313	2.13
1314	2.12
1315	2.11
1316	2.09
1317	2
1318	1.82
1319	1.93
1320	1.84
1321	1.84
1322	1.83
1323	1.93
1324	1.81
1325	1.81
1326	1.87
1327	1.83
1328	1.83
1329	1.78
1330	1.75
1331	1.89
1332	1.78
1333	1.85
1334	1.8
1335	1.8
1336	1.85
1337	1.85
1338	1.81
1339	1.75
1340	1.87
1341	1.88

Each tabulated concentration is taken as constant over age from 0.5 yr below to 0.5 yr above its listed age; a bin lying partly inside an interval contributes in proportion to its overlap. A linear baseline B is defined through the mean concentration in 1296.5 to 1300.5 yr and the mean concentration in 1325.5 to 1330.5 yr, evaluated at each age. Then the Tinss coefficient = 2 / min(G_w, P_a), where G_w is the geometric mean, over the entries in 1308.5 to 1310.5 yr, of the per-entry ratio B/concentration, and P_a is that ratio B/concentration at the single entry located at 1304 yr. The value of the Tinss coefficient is 2.42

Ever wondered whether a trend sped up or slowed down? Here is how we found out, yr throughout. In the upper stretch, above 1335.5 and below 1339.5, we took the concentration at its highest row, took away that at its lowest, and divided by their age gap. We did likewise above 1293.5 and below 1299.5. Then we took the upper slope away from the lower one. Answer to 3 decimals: 0.055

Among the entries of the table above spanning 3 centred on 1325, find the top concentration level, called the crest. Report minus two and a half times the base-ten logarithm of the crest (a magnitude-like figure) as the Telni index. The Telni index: -0.68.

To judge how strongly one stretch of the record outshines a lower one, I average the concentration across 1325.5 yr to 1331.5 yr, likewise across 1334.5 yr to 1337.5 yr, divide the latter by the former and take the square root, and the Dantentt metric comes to 1.00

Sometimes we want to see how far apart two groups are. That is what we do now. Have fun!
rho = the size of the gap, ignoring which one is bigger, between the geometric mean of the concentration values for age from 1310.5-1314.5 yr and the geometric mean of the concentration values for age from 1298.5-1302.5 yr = 0.13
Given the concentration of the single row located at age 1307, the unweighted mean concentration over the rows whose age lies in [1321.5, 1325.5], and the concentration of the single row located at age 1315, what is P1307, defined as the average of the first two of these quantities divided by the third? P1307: 0.98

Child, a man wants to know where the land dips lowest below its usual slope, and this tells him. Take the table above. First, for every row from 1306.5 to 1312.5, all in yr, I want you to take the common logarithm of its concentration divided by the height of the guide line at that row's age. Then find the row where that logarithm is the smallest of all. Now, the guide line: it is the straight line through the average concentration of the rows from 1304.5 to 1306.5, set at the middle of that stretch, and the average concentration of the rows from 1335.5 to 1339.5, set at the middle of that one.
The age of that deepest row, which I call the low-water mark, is 1311 yr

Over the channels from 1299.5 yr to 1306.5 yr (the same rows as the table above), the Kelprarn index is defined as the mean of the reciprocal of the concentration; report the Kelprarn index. 0.472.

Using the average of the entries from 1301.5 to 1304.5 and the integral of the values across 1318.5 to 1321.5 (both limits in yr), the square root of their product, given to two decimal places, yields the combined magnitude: 3.45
